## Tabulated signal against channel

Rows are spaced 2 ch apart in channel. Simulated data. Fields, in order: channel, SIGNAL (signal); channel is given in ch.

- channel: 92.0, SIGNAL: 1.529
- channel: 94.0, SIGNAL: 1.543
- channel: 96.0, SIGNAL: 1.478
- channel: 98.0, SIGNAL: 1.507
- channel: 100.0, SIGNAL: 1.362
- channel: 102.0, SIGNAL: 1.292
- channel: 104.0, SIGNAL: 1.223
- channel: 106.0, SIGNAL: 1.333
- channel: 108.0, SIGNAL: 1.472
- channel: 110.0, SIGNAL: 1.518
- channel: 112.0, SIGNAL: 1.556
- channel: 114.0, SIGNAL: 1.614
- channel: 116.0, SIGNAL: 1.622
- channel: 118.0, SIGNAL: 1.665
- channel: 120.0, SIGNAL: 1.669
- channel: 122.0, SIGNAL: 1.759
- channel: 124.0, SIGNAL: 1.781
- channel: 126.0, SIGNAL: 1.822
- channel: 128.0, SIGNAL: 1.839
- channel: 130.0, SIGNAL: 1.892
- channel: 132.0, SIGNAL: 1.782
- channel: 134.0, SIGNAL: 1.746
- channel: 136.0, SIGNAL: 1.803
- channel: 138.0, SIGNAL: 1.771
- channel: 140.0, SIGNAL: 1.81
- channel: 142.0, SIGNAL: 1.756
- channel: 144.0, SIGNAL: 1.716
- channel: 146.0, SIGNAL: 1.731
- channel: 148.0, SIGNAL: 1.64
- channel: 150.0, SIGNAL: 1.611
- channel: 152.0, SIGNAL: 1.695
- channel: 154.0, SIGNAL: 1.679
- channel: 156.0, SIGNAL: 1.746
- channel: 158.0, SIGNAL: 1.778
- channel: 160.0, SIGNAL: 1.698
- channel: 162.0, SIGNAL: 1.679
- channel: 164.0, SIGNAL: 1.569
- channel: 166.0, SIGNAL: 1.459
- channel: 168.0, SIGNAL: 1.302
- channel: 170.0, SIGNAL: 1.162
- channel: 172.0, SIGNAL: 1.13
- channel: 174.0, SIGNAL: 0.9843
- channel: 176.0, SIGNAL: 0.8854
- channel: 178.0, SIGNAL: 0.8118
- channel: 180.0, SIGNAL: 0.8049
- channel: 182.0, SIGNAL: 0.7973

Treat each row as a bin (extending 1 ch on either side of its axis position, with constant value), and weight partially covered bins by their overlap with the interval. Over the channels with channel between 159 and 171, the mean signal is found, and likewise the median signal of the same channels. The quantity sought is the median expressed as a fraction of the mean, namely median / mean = 1.02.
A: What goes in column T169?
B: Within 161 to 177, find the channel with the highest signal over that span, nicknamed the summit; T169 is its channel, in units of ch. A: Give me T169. 162.0 ch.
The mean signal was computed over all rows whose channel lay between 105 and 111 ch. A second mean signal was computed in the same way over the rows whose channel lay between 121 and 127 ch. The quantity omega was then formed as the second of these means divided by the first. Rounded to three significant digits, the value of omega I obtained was 1.24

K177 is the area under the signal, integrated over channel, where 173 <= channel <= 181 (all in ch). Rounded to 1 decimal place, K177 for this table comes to 7.0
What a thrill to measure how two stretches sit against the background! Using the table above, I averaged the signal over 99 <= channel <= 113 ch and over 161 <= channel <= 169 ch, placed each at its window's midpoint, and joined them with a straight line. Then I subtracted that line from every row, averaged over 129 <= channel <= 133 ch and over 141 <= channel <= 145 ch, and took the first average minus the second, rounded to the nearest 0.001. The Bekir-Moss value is 0.123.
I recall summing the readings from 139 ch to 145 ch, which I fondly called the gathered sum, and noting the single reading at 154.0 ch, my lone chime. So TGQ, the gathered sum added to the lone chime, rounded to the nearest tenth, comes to 7.0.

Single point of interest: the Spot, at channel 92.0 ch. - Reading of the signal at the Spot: 1.529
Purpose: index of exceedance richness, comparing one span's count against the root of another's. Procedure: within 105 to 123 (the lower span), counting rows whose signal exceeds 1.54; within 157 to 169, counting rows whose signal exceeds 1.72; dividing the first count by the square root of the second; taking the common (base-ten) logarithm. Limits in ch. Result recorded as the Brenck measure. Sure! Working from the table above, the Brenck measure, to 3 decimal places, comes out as 0.778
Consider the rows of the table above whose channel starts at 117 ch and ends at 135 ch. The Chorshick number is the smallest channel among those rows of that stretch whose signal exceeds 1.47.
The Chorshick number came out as 118.0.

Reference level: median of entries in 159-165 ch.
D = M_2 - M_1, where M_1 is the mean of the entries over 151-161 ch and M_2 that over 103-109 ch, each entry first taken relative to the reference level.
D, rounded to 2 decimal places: -0.38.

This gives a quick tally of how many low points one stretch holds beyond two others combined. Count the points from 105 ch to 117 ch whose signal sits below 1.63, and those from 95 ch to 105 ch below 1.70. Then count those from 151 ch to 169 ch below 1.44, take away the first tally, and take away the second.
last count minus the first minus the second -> -10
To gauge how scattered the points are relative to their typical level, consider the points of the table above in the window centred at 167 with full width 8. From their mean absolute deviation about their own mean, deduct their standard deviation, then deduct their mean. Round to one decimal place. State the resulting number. -1.4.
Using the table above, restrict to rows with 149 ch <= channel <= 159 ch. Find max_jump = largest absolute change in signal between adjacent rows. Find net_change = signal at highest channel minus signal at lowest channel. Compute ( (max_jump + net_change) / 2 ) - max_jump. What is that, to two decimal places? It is 0.04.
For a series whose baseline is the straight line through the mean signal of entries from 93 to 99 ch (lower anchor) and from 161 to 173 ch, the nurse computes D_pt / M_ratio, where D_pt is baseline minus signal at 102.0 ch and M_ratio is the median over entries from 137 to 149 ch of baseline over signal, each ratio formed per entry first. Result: 0.25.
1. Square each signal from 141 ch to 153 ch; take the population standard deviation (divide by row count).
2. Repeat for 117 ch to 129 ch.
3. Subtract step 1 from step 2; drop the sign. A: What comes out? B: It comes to 0.067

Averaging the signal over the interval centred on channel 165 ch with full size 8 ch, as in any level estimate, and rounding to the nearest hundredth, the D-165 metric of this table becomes 1.50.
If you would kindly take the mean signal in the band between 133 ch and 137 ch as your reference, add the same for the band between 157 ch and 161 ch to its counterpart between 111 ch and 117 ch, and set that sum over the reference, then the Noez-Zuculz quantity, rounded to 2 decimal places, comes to 1.88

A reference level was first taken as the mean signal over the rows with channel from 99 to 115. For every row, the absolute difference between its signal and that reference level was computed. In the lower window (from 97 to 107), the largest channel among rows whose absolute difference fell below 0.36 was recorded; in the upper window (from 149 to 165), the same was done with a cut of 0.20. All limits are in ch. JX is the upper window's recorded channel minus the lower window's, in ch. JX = 58 ch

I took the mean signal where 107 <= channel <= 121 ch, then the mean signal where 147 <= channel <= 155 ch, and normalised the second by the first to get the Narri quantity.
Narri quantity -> 1.04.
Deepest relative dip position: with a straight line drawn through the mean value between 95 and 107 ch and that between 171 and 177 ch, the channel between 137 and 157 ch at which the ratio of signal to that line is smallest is 150.0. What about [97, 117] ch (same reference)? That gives 104.0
